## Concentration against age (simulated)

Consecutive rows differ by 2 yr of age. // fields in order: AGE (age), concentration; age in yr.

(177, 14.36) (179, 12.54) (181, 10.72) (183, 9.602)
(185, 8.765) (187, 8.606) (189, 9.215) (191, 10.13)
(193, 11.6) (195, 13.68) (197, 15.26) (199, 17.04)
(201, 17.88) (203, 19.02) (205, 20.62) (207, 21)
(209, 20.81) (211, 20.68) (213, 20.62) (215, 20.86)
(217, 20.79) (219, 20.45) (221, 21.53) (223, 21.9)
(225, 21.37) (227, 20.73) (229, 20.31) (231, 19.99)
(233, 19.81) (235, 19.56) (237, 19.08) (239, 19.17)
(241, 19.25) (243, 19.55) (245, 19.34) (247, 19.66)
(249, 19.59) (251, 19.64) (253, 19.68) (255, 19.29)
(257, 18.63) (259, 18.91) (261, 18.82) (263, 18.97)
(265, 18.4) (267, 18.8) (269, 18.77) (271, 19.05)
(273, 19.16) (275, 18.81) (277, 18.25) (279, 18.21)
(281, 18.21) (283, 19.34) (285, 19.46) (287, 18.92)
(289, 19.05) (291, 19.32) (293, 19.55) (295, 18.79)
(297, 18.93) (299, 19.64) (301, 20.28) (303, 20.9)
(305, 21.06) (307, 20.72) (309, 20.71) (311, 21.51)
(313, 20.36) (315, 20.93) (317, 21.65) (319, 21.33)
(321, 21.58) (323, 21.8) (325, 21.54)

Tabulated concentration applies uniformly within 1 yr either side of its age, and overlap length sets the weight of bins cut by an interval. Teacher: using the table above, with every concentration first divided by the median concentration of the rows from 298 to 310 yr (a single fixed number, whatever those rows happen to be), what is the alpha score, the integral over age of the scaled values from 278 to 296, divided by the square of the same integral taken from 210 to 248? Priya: 0.012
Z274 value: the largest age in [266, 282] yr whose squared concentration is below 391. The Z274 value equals 281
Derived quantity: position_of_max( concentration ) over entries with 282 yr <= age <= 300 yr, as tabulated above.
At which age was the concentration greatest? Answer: 299 yr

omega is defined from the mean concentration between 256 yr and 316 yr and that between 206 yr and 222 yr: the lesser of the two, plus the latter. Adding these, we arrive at 40.3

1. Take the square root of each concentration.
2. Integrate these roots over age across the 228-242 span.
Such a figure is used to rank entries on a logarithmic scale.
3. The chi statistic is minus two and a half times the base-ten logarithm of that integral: -4.48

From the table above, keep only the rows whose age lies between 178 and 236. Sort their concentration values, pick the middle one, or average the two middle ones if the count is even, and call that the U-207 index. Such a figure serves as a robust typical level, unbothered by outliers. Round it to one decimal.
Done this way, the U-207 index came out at 19.8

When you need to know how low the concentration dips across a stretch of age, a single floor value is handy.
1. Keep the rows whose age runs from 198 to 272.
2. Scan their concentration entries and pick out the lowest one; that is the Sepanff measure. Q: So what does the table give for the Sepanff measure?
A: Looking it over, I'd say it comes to 17.04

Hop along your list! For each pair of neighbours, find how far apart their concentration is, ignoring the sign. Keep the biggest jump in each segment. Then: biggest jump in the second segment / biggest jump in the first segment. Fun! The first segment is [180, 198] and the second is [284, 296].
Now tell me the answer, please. 0.4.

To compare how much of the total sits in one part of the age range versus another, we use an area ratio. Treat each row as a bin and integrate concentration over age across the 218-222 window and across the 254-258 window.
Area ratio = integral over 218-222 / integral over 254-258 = 1.11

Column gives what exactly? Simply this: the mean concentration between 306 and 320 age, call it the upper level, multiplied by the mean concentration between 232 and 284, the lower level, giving 401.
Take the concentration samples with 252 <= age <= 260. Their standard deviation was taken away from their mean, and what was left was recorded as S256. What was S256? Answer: 18.7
